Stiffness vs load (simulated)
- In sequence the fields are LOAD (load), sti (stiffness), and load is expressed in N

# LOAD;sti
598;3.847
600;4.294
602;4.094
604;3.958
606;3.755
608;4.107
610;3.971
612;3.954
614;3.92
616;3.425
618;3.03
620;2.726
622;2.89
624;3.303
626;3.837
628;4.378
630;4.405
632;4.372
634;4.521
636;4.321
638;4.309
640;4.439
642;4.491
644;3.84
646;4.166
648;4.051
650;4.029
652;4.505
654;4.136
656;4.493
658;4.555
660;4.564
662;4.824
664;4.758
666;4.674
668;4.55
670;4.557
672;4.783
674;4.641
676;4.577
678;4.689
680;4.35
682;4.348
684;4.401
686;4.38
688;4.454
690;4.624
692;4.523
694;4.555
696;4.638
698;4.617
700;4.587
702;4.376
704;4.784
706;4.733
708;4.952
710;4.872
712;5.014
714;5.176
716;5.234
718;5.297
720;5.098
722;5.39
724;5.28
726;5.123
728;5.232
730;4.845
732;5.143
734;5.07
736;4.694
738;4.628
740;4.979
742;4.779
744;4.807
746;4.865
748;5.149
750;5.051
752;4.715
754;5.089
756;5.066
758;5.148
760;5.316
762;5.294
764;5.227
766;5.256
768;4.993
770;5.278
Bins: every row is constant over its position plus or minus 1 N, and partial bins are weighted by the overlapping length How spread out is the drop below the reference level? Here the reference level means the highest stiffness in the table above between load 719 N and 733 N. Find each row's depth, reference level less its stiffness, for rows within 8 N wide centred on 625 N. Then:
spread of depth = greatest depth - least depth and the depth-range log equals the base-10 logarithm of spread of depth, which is 0.2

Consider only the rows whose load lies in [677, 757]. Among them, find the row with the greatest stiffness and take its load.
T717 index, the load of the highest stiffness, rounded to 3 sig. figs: 722 N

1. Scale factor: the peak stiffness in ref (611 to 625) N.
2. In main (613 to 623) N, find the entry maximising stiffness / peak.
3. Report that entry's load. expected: 614 N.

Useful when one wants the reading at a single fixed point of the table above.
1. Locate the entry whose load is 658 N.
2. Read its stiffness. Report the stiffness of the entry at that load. 4.555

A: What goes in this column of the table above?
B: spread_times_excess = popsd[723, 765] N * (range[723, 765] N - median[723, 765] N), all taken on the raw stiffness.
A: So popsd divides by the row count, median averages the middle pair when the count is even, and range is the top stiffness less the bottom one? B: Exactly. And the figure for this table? -0.91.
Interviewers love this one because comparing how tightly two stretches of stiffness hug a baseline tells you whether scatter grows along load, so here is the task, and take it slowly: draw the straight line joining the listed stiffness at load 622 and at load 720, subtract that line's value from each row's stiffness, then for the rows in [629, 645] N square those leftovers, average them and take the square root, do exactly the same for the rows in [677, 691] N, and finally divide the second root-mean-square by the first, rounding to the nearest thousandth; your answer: 0.206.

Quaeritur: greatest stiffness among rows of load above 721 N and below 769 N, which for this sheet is 5.39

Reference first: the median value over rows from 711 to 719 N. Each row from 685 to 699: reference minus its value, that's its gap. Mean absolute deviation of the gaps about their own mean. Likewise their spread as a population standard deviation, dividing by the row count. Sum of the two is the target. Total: 0.17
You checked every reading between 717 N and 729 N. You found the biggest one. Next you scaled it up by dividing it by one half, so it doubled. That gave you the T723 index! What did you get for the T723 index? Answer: 10.8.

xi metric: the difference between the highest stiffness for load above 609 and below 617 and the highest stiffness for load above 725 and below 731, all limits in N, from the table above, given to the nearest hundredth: -1.26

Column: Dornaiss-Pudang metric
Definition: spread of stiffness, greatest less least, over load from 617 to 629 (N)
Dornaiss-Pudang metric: 1.7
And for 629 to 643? 0.2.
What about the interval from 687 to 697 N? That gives 0.2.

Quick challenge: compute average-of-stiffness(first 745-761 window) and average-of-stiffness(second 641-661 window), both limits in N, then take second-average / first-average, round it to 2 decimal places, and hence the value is 0.85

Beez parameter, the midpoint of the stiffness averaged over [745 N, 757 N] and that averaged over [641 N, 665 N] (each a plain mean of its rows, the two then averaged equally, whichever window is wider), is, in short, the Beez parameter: 4.7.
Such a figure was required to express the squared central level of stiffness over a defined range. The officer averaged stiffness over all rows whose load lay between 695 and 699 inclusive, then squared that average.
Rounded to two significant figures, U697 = 21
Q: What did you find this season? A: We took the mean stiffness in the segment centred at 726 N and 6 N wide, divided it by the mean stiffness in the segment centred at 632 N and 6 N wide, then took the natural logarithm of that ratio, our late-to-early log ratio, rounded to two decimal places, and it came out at 0.16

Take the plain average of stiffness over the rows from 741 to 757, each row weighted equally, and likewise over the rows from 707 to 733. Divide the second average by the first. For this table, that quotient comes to 1.04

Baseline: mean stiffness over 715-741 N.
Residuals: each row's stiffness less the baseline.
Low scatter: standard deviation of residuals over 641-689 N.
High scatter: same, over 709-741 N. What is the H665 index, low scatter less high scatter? 0.04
